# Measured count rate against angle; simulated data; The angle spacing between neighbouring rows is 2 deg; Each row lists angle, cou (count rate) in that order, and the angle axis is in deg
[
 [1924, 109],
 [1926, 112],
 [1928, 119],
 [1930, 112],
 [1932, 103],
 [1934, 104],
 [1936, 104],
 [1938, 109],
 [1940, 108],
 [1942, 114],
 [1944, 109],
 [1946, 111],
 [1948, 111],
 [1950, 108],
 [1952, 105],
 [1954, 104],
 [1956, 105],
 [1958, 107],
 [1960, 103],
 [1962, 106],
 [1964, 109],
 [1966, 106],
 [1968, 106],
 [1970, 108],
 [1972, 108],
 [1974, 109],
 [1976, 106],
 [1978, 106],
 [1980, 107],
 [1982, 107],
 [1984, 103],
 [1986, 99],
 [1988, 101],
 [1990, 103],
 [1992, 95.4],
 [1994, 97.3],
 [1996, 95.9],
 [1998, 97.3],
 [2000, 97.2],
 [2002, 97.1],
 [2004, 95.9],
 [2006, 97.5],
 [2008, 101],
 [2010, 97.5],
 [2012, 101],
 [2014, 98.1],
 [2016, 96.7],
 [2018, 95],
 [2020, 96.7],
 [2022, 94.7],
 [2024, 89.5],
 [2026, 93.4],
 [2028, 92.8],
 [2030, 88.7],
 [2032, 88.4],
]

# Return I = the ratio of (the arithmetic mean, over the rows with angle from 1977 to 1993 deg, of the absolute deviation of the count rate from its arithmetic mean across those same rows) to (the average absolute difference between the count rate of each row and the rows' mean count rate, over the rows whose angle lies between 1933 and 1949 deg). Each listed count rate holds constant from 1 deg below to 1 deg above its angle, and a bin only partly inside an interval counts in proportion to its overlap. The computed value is 1.23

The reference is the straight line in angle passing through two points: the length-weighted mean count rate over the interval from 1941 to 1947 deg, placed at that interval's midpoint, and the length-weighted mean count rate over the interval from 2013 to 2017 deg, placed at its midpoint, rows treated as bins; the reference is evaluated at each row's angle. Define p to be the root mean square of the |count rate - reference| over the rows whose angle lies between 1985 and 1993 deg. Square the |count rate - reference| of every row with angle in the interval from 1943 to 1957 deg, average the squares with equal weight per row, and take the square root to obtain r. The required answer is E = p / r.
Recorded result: 1.2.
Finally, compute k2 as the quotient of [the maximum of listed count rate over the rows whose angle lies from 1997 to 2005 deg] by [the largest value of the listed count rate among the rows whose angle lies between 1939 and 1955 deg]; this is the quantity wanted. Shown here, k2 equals 0.85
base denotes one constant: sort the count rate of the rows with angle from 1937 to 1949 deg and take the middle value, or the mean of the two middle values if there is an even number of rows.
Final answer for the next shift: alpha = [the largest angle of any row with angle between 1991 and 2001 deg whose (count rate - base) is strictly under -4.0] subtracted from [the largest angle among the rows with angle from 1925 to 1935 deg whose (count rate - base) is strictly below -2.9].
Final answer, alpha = -66 deg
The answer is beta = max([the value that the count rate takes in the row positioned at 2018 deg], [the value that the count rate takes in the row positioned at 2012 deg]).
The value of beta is 101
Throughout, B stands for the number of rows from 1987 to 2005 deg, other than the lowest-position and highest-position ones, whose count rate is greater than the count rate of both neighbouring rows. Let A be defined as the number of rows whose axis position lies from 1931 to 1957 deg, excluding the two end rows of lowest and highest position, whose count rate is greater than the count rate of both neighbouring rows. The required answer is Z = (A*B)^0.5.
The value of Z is 2.45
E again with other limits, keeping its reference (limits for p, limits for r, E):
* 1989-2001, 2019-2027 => 1.3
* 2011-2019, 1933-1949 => 0.4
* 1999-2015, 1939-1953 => 0.9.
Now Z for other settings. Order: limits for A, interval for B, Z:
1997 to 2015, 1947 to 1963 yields 1.41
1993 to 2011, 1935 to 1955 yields 2.00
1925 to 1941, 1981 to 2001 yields 2.45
